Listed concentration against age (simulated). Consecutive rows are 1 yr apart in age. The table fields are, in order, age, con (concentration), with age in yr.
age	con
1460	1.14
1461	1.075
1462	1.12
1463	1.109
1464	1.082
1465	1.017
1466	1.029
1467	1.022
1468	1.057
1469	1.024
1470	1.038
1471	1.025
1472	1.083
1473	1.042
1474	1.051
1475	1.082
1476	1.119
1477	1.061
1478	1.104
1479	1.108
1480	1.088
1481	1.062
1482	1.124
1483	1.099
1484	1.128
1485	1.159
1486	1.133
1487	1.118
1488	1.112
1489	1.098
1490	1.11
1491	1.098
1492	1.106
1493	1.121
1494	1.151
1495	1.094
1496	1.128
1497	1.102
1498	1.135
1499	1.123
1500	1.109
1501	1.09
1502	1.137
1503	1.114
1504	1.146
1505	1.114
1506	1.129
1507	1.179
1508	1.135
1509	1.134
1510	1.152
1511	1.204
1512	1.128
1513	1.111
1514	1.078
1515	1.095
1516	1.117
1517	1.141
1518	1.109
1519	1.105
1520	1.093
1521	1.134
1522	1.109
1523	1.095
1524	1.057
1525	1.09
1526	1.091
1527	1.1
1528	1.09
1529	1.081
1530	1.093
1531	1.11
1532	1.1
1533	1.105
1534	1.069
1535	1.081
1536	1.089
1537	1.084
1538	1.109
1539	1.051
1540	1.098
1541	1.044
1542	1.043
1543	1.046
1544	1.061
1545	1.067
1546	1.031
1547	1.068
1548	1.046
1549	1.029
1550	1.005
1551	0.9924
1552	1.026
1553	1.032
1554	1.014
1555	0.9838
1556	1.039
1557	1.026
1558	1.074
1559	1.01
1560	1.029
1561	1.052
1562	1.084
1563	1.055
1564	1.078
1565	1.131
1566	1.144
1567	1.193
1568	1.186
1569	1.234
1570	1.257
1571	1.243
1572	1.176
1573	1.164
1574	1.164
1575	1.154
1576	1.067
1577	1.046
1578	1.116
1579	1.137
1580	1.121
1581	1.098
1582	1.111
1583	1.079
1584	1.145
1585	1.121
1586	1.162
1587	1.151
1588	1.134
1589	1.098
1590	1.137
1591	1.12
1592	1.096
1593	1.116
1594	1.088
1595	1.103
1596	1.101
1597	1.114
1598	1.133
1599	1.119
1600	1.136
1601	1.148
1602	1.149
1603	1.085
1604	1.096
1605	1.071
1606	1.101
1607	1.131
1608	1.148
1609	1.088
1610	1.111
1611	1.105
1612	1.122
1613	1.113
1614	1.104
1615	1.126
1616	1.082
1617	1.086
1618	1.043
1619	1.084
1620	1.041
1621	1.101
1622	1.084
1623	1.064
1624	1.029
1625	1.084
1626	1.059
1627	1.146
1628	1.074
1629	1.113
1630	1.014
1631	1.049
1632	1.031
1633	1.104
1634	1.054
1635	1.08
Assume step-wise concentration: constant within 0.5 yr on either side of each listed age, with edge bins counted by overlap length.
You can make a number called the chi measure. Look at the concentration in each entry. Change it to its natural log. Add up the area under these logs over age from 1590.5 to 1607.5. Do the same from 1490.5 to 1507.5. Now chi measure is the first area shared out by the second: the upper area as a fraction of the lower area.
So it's 0.92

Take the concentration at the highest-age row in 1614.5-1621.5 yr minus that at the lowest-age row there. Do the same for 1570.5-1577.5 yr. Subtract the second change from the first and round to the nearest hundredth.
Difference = 0.17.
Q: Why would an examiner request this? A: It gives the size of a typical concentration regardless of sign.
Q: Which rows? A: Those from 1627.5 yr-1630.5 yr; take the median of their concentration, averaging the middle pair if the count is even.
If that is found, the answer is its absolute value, 1.074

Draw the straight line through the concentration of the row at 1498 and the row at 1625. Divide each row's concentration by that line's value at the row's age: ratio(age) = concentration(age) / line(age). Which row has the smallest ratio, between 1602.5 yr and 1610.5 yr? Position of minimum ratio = 1605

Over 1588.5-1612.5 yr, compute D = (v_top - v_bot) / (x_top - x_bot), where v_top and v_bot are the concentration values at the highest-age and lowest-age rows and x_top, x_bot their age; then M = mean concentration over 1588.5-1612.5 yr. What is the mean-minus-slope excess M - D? 1.11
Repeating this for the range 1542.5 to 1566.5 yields 1.04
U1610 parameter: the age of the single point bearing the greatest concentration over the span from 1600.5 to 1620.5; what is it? 1602 yr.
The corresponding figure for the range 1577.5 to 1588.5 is 1586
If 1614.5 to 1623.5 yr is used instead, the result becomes 1615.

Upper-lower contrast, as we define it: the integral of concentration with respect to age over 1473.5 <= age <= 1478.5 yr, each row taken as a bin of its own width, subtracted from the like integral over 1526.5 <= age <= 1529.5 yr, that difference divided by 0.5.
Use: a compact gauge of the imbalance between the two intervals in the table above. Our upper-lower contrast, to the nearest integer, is -4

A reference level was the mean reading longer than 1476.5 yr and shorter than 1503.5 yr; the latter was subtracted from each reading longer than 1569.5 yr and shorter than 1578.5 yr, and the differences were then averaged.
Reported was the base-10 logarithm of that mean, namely -1.4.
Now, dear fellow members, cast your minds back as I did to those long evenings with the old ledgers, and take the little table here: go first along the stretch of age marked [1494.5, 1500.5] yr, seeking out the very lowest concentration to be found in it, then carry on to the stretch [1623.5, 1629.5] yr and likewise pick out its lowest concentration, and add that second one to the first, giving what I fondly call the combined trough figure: 2.12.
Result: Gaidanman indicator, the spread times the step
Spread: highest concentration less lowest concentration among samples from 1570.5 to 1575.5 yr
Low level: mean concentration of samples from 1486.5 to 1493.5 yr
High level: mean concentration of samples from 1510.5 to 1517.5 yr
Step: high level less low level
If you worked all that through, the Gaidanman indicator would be 0.0014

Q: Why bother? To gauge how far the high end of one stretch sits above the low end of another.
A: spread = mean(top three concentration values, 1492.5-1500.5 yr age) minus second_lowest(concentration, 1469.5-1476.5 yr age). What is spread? 0.10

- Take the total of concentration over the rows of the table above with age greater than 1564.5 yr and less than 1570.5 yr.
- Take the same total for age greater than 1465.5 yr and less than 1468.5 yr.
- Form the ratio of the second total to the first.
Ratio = 0.4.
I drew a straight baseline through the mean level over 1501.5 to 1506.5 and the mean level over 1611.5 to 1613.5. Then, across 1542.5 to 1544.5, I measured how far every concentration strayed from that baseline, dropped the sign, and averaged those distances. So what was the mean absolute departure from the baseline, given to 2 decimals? 0.07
